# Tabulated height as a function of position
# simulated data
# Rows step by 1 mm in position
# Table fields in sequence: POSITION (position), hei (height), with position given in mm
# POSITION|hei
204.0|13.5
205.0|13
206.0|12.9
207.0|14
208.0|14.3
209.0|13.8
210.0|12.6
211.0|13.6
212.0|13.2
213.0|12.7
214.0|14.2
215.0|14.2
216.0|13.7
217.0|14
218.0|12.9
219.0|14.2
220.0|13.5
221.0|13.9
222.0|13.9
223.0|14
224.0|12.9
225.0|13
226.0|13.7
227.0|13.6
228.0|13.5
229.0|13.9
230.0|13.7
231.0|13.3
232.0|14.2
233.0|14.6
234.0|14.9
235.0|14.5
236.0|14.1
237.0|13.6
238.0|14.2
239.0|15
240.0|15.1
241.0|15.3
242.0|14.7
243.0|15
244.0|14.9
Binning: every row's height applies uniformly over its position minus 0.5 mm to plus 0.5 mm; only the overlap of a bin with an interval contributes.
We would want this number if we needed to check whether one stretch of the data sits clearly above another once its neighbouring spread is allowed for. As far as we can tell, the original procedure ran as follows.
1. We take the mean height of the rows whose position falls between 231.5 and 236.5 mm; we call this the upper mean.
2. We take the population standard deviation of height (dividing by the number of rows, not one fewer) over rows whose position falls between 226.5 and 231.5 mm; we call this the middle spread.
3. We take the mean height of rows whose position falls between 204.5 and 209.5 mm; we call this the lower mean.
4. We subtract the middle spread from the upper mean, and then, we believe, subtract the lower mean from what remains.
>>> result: 0.7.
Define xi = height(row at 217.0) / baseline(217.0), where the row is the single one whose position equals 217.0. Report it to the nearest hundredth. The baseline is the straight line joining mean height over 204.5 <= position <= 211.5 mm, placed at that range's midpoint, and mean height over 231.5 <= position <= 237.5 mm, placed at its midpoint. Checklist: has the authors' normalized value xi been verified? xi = 1.02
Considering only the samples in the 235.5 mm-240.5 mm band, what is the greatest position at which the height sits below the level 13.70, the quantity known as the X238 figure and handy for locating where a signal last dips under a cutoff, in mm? 237.0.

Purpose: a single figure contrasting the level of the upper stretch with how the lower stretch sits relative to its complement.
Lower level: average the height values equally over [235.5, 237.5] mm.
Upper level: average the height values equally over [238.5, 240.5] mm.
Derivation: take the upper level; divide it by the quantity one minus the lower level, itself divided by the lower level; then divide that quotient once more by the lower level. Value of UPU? -1.171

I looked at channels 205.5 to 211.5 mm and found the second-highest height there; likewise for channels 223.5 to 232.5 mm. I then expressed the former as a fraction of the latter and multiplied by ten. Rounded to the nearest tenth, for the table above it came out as 10.1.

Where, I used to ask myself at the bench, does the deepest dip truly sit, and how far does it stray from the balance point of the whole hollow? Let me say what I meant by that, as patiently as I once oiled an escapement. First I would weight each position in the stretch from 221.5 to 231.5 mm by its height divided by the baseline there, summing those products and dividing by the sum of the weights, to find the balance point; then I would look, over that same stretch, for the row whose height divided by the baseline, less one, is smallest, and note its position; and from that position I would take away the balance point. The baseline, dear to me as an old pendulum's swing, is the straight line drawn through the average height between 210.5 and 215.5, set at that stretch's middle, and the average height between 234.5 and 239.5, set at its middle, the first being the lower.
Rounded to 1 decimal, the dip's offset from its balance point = -2.5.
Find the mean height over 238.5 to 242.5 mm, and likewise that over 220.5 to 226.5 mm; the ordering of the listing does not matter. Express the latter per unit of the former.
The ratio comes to 0.90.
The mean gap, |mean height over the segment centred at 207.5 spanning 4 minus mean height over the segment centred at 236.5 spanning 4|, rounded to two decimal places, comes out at 0.35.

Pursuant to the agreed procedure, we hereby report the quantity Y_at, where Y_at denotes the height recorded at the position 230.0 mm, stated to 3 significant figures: 13.7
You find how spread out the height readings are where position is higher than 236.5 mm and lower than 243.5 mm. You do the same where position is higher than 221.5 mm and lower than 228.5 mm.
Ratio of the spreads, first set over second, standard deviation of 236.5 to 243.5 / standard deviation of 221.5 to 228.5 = 1.4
